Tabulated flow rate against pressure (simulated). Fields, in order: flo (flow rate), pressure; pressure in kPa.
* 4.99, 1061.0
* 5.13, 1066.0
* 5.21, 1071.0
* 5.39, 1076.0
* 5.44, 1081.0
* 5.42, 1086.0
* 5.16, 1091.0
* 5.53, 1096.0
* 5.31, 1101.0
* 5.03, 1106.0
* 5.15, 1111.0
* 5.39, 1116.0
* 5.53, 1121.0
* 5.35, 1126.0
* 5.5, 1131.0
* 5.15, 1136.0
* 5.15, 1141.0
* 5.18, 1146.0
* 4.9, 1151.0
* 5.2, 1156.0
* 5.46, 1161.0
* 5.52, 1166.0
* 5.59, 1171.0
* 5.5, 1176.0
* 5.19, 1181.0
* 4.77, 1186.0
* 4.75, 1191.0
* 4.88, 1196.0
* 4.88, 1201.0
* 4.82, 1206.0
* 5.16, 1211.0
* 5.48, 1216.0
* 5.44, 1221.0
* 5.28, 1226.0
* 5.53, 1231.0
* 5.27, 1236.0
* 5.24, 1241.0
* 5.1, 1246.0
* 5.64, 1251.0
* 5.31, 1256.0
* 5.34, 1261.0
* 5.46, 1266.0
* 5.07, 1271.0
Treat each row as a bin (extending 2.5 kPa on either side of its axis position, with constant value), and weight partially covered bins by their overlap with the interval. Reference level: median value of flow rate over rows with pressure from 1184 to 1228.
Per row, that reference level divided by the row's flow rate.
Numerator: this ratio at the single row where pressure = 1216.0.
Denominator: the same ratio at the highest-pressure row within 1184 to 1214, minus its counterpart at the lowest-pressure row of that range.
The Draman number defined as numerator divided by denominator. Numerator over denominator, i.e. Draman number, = -12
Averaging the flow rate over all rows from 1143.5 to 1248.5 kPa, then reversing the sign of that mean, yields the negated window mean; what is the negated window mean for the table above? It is -5.20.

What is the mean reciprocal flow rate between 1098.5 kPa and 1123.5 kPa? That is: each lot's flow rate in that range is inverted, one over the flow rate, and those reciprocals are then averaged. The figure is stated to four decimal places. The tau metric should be 0.1895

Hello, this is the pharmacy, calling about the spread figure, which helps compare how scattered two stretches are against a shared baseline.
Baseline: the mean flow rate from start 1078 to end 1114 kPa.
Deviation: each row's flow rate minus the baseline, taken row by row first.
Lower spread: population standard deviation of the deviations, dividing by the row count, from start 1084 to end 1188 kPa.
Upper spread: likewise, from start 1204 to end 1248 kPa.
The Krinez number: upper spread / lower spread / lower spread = 4.3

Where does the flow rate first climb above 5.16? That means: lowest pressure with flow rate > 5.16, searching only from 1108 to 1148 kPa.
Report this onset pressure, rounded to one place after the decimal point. 1116.0 kPa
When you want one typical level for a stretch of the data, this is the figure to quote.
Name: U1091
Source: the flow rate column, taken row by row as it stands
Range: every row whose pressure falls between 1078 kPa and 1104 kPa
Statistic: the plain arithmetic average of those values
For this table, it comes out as 5.37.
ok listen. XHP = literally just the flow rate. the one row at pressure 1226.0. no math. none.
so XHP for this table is 5.28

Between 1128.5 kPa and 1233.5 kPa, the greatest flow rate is 5.59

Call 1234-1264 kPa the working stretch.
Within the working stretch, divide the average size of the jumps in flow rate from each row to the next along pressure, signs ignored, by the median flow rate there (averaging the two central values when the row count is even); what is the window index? 0.040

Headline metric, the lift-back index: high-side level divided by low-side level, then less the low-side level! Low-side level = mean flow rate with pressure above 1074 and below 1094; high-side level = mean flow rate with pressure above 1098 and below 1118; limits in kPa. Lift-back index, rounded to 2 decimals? -4.38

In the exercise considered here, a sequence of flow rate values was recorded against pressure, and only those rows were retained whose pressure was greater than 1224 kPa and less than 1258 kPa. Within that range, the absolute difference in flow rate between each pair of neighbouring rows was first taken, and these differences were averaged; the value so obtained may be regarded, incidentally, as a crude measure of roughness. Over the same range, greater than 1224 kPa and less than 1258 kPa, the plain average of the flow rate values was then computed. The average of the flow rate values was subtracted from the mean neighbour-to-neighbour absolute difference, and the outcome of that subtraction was -5.08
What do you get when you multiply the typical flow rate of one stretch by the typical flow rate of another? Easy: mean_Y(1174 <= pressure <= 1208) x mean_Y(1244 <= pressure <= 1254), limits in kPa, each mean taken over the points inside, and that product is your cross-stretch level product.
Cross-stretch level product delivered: 26.7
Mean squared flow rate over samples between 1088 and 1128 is 28.2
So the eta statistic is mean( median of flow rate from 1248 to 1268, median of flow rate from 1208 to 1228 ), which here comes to 5.38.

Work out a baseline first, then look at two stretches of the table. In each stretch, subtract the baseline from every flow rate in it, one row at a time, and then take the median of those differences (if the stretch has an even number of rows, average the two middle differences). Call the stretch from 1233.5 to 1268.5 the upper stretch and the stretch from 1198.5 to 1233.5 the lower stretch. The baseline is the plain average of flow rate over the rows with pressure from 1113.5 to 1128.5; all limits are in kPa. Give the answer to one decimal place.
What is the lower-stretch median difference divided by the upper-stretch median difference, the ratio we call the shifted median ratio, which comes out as 1.3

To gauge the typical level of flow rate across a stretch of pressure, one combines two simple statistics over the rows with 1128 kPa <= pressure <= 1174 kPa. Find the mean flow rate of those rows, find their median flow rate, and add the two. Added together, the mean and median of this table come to 10.5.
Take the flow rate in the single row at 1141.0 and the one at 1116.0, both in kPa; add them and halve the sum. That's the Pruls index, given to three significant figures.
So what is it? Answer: 5.27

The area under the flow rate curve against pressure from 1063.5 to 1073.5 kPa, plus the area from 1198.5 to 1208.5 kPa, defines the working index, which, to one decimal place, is 100.2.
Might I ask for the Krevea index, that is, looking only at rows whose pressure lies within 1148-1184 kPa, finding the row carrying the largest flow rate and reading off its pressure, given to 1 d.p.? 1171.0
